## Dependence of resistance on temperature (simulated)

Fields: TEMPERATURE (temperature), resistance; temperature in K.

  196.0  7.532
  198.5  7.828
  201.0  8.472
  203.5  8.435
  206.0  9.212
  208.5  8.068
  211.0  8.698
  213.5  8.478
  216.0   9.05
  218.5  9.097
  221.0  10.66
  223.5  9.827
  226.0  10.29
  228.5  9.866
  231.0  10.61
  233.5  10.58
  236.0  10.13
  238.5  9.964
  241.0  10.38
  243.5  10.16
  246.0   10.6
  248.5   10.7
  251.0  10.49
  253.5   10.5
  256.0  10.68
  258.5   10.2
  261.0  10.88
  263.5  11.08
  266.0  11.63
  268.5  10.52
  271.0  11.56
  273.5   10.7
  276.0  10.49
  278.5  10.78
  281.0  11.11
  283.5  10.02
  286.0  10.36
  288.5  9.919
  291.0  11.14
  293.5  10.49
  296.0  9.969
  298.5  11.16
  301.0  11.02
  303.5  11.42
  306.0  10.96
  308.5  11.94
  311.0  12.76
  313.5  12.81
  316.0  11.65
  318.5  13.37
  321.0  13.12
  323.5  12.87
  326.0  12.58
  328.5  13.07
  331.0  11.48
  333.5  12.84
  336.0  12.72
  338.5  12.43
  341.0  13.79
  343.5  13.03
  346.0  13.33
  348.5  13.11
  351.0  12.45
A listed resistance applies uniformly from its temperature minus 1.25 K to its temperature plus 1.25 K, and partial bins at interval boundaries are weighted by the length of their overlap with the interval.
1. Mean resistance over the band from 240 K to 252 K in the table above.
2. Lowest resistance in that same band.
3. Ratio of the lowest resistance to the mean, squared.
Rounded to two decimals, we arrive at 0.94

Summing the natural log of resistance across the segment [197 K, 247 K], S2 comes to 45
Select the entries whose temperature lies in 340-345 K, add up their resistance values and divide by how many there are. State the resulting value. 13.4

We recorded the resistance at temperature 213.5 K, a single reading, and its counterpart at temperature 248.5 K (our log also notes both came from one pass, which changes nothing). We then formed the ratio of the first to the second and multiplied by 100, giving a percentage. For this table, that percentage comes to 79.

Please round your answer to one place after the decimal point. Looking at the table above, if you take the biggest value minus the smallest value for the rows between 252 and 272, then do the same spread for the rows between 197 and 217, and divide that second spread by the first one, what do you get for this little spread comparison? 1.0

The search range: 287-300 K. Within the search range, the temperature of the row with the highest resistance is 298.5 K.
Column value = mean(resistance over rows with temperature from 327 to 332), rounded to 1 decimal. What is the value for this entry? 12.3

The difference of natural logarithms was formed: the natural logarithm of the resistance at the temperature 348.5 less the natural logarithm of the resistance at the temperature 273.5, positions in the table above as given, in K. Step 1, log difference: 0.20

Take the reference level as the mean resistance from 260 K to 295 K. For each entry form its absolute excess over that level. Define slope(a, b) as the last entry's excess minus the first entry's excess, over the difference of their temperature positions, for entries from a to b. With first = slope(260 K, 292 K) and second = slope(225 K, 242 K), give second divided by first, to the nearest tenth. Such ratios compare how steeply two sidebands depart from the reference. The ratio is -0.7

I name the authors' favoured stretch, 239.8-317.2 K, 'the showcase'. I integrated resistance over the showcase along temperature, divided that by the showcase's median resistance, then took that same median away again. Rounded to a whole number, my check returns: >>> 68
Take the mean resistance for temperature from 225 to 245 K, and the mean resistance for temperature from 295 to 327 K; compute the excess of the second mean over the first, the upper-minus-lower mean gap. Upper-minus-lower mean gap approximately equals 1.7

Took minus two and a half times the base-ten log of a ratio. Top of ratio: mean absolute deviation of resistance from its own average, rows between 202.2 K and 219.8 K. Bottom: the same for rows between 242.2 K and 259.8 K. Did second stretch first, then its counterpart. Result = -0.8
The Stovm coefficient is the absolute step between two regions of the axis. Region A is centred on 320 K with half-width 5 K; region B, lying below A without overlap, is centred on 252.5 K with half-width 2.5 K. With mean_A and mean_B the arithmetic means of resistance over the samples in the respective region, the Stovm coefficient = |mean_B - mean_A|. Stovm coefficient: 2.3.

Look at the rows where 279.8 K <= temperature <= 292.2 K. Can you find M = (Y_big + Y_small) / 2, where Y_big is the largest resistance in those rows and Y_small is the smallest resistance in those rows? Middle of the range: 10.5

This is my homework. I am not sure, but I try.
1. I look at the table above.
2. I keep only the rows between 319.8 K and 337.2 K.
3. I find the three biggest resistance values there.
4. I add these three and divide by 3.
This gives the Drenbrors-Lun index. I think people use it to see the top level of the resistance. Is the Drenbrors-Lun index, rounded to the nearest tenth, 13.0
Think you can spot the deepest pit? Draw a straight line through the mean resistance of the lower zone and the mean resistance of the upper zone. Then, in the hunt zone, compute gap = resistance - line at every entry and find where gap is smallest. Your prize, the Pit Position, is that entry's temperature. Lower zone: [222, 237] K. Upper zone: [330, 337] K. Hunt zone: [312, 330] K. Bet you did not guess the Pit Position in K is 316.0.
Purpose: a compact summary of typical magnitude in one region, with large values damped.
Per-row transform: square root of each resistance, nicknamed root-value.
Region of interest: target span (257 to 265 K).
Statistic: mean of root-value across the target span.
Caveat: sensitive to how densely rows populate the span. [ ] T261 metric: 3.3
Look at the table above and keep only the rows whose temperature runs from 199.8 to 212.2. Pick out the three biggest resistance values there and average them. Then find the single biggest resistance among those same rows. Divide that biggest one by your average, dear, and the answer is 1.048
